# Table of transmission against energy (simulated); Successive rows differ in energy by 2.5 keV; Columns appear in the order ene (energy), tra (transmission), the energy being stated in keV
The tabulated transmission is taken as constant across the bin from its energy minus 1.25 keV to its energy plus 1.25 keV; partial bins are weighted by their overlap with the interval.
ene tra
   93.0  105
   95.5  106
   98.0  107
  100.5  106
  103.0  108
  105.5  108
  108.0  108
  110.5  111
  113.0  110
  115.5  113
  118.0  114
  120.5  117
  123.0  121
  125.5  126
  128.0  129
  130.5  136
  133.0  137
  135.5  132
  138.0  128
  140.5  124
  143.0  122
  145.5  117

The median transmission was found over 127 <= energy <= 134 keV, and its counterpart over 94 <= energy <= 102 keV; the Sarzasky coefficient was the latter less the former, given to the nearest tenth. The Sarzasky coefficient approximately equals -30.0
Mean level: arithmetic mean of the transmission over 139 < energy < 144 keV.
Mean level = 123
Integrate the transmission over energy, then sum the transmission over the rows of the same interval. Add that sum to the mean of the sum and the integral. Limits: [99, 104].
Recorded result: 588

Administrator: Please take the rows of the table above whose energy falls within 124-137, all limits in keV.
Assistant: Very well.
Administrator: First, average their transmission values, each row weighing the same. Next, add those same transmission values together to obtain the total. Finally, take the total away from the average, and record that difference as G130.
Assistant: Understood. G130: -528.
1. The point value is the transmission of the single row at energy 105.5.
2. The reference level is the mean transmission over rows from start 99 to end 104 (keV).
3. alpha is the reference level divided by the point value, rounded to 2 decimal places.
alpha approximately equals 0.99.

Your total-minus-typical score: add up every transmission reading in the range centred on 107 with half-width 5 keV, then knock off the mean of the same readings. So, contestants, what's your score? 326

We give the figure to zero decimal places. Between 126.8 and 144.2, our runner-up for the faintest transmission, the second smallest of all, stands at 124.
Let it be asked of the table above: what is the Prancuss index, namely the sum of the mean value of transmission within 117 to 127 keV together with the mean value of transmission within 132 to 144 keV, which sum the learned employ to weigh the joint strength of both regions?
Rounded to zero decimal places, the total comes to 248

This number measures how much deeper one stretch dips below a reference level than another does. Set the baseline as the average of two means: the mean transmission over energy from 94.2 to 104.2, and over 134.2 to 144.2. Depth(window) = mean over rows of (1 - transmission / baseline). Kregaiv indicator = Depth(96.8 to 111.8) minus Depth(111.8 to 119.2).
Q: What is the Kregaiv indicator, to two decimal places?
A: 0.04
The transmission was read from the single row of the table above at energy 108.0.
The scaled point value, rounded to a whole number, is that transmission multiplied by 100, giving 10800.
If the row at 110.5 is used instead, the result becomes 11100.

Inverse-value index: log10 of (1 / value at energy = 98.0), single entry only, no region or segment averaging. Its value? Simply -2.03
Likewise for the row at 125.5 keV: -2.10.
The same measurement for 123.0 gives -2.08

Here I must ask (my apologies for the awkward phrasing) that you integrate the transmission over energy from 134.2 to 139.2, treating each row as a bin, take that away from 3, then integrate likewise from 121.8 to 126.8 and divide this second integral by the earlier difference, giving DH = -0.954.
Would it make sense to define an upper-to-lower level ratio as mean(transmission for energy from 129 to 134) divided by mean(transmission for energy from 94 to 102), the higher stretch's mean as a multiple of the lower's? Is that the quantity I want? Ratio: 1.28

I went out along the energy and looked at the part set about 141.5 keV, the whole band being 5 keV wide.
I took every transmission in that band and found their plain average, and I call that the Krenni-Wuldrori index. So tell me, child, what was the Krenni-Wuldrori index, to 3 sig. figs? 123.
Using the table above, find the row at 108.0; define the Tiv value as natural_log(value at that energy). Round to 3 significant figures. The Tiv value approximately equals 4.68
